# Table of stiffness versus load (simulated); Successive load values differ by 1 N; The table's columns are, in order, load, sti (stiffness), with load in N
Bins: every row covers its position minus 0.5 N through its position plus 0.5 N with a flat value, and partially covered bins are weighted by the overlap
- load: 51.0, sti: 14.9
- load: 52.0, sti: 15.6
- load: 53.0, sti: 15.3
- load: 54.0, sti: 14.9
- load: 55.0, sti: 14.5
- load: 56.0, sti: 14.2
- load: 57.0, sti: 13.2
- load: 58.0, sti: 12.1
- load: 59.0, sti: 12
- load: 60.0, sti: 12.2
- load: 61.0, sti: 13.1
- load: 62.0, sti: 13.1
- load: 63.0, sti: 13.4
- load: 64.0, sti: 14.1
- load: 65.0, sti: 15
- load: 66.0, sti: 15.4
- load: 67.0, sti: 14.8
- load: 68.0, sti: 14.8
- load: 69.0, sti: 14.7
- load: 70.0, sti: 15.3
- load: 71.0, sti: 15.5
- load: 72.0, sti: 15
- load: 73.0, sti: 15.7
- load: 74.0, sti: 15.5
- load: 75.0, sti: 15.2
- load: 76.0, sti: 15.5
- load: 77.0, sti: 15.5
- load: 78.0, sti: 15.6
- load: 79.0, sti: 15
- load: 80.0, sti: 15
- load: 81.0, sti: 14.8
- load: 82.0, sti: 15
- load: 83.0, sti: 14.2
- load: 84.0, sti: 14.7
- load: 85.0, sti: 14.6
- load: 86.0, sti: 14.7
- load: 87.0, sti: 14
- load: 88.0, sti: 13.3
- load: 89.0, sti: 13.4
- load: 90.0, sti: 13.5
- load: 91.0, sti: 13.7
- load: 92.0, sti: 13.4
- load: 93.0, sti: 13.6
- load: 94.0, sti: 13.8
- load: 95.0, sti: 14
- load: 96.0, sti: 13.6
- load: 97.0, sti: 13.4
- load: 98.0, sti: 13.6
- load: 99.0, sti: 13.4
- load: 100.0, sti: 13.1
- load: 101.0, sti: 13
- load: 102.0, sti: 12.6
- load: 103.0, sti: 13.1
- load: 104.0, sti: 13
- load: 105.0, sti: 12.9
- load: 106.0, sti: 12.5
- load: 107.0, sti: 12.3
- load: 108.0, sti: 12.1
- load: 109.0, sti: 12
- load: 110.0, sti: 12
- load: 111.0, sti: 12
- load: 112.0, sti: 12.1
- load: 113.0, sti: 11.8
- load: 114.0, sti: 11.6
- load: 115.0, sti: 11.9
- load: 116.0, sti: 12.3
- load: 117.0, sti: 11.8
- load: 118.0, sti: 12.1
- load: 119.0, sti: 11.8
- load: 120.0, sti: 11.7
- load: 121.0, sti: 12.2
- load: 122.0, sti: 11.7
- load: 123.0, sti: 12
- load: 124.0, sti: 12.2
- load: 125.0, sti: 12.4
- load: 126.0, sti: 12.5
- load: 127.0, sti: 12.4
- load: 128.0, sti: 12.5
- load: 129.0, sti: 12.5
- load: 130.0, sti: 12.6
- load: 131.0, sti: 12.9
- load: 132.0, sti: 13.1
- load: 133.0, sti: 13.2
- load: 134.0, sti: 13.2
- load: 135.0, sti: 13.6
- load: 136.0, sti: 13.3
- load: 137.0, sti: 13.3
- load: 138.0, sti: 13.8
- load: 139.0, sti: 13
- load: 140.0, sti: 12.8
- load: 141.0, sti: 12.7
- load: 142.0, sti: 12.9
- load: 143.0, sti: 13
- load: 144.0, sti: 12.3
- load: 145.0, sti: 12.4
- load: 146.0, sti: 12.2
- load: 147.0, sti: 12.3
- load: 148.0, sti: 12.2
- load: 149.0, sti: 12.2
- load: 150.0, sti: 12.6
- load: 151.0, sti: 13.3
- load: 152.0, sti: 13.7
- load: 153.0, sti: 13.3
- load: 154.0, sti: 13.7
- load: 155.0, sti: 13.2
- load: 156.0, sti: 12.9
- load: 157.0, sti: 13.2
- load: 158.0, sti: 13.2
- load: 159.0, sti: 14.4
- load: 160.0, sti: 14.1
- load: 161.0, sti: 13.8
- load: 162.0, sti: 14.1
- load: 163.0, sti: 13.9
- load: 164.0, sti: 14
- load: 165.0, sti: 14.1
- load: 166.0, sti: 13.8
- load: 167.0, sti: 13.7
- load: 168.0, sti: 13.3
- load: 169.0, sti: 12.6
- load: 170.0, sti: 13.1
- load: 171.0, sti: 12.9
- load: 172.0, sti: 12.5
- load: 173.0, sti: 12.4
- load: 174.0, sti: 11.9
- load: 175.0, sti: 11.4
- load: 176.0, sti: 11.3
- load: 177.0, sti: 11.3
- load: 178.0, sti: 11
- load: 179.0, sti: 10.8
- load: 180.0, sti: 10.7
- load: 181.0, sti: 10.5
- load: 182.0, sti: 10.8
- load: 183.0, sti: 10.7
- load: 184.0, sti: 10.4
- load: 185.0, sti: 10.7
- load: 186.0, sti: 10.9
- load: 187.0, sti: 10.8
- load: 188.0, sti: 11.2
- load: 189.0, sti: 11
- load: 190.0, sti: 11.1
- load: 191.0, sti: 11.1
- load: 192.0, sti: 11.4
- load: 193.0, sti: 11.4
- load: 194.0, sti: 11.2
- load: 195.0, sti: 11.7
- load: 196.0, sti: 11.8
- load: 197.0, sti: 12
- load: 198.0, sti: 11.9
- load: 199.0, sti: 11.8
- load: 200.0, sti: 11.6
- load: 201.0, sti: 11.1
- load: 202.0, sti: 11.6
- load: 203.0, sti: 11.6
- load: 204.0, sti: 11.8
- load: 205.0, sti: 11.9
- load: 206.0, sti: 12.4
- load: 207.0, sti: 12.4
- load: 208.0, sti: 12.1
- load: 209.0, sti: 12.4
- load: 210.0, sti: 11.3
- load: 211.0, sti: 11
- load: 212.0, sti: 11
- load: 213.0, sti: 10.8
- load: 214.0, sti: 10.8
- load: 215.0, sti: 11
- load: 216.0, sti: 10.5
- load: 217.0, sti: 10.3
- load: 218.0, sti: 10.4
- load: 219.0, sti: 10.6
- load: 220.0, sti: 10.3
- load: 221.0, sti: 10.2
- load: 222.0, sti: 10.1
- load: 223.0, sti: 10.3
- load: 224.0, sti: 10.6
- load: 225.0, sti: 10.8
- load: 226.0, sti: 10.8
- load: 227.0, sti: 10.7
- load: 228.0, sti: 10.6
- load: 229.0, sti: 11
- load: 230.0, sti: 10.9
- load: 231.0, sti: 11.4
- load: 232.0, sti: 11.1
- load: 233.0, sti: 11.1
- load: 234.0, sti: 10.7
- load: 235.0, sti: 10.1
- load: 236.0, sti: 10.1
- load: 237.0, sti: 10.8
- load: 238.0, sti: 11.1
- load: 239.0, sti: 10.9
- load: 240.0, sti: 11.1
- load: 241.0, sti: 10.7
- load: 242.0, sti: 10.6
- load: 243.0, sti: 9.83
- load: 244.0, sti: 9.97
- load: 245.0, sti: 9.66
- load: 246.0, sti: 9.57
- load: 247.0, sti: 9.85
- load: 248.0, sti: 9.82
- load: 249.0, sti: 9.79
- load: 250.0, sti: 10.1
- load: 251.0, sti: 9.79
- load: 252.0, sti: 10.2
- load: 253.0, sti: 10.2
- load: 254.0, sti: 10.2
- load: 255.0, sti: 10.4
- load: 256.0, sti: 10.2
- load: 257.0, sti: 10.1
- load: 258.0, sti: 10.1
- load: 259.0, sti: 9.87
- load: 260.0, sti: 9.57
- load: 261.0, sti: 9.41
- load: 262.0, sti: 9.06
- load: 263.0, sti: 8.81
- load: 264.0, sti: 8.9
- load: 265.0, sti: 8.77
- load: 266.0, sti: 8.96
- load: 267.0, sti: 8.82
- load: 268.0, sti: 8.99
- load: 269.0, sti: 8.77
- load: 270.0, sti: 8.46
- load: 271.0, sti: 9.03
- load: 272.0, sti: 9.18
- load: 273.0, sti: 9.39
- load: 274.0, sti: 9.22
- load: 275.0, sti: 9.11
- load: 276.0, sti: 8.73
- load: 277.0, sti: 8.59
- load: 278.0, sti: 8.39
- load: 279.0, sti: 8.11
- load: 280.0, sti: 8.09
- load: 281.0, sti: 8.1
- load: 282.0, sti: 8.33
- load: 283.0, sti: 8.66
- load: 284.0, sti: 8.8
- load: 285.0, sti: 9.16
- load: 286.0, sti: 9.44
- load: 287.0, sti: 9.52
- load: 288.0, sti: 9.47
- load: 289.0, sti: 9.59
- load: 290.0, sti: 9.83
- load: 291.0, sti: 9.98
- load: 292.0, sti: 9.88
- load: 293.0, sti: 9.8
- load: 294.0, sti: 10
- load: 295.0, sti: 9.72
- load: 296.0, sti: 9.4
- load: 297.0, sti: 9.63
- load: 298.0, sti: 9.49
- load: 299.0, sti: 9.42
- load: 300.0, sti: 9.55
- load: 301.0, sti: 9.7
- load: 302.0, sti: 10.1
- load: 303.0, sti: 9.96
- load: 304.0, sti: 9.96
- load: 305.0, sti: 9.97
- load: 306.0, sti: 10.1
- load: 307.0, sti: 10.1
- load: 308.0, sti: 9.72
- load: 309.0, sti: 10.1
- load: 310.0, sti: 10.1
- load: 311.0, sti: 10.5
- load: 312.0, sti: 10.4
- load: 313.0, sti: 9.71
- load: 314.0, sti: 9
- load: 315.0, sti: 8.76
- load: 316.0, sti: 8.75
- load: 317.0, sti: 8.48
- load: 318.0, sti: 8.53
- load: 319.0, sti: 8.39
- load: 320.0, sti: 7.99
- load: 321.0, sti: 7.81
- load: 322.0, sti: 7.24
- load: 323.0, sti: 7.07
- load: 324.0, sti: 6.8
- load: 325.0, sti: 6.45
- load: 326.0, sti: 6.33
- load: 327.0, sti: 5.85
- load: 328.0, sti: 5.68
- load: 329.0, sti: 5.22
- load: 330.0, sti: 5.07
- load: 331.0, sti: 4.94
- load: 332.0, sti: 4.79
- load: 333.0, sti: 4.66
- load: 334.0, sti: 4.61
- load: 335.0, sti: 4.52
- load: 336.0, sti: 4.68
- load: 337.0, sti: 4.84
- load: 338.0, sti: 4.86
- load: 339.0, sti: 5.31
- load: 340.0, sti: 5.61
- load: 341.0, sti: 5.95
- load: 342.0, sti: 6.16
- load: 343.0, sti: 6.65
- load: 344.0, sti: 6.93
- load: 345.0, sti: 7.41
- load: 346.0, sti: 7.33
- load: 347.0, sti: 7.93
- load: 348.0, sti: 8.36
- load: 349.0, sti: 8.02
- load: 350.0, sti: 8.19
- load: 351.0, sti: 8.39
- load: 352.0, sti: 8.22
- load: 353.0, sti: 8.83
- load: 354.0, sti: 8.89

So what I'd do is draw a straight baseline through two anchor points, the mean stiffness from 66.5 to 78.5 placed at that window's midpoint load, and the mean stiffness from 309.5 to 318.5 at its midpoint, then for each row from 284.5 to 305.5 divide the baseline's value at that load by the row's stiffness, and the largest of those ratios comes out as 1.10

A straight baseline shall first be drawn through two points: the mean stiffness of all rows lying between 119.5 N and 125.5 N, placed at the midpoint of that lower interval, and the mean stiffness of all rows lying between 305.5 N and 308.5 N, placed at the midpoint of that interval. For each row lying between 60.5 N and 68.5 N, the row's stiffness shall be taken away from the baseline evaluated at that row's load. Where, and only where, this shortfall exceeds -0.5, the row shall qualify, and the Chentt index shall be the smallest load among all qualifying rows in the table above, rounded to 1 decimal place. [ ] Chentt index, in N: 61.0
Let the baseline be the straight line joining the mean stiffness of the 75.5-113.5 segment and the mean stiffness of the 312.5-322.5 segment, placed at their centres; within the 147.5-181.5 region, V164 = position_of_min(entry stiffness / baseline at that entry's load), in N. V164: 181.0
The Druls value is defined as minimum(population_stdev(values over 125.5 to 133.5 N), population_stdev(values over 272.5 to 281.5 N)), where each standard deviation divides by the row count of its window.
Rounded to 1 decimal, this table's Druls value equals 0.3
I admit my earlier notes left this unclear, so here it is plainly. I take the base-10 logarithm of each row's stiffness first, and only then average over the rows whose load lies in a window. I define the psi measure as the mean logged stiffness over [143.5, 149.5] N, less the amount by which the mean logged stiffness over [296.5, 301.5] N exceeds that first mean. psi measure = 1.20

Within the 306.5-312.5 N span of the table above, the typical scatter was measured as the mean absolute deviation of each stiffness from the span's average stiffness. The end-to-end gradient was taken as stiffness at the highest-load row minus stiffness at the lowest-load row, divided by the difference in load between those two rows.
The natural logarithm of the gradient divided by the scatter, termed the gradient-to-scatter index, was -1.2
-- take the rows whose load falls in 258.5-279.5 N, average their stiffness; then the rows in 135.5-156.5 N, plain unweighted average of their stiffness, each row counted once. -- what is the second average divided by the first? 1.44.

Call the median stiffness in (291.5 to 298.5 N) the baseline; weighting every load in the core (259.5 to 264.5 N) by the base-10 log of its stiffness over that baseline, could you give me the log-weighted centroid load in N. 262.7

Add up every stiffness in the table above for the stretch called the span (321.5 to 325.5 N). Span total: 28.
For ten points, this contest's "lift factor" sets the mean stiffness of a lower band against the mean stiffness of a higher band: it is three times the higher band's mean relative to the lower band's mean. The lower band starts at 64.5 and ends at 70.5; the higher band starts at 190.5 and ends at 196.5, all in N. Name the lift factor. 2.29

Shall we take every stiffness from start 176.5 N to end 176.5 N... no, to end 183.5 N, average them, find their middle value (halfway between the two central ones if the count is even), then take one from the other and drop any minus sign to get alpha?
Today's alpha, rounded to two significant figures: 0.029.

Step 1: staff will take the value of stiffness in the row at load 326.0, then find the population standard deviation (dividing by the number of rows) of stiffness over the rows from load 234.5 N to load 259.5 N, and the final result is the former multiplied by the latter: 2.7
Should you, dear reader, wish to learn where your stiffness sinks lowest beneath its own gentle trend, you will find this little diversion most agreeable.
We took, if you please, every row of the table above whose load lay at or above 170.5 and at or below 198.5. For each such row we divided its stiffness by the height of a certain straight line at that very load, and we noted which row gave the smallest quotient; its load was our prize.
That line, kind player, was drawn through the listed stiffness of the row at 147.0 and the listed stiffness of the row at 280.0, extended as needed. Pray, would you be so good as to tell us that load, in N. 184.0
